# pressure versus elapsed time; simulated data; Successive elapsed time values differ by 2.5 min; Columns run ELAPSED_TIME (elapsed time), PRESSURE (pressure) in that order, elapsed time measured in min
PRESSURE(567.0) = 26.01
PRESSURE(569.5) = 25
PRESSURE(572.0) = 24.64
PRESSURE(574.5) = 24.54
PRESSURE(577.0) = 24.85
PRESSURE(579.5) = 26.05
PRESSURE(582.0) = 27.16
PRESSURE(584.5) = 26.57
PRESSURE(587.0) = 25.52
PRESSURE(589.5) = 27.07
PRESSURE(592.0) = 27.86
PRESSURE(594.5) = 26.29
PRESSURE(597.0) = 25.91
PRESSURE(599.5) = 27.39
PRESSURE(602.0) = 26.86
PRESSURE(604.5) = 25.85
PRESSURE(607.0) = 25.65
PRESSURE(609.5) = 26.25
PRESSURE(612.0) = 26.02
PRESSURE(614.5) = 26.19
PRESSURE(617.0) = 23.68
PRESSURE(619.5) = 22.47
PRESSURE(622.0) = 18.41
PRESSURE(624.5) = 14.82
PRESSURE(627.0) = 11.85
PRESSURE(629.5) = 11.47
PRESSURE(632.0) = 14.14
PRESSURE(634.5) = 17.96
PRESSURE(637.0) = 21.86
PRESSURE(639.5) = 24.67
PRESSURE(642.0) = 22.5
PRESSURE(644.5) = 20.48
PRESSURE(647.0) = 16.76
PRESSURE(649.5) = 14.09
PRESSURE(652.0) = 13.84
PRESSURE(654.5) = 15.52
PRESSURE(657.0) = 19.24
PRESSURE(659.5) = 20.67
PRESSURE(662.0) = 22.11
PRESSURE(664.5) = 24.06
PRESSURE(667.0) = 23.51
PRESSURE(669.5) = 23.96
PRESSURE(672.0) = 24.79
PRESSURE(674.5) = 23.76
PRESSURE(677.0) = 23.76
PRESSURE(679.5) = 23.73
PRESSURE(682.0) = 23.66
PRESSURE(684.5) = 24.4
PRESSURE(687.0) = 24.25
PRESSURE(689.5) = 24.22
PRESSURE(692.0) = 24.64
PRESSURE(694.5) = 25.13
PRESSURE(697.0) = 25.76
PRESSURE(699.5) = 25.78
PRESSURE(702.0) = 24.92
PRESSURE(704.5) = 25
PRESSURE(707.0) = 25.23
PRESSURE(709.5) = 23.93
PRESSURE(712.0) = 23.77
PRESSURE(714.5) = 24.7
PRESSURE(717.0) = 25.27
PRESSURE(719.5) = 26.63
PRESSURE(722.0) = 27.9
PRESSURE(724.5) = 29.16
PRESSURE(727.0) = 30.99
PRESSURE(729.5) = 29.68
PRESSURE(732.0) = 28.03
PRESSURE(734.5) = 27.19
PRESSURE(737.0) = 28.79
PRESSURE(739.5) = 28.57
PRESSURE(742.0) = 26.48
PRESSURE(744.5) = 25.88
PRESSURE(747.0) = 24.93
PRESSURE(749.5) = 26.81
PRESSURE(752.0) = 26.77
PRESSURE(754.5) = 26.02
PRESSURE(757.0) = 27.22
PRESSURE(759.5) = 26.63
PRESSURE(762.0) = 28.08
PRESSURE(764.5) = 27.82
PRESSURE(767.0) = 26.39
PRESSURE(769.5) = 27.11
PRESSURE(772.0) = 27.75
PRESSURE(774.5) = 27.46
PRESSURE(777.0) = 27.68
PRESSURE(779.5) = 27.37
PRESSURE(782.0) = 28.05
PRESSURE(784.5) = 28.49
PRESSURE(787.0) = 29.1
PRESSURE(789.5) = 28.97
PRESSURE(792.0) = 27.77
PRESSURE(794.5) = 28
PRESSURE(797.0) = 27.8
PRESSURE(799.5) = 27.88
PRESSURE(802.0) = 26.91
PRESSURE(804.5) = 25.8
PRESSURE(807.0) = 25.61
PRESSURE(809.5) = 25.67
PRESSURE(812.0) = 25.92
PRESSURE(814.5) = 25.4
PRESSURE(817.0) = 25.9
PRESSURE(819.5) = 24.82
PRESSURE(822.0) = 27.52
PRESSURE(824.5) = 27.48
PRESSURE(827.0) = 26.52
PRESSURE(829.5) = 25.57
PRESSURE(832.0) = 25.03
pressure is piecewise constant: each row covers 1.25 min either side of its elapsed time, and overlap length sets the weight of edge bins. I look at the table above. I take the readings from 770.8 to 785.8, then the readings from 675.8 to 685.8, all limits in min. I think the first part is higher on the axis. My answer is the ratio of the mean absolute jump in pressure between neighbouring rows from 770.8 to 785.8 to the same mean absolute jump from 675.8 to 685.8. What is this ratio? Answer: 1.39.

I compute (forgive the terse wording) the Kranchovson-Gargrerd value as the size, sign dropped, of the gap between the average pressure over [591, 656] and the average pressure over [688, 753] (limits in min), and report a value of 5.3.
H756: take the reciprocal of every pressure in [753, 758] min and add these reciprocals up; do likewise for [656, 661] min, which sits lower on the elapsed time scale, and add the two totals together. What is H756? 0.176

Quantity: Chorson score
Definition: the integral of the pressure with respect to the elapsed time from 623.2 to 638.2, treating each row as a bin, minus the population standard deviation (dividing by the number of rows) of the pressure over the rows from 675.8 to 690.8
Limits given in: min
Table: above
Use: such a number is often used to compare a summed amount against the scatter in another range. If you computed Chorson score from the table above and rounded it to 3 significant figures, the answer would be 230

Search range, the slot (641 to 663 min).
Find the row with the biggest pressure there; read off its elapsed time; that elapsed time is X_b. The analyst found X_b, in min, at 642.0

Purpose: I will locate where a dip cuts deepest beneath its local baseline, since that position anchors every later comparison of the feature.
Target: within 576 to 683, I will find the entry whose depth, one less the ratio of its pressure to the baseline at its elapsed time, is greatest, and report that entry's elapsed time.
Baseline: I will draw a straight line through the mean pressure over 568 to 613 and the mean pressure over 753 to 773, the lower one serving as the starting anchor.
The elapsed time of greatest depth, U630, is 629.5 min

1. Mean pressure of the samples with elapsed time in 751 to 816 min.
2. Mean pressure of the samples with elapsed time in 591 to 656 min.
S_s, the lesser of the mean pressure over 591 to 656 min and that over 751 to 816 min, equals 21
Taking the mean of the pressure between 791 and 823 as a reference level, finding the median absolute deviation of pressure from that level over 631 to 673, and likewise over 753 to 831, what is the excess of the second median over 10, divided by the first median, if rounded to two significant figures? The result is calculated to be -1.5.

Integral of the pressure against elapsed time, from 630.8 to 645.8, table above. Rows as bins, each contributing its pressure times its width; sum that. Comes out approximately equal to 304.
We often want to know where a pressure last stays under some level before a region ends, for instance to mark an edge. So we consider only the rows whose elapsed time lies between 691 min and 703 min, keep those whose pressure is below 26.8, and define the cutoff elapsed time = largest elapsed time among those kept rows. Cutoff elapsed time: 702.0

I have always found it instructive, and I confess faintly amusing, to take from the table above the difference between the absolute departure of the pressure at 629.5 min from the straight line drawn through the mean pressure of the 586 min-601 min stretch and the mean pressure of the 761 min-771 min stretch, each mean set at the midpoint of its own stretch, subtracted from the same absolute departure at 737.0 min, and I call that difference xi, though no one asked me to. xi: -13.8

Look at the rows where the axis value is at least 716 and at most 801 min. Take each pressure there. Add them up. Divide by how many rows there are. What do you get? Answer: 28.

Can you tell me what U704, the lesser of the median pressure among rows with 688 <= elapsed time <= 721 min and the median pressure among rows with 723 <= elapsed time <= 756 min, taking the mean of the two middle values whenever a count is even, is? 25.0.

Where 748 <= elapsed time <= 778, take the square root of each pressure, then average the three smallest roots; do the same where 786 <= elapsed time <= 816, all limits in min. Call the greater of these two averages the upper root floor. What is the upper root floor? 5.13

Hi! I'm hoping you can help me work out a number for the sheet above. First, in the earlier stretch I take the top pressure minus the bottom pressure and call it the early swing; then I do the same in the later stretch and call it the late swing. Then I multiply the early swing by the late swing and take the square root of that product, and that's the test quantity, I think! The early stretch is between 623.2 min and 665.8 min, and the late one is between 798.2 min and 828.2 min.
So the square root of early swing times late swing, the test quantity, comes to 6.4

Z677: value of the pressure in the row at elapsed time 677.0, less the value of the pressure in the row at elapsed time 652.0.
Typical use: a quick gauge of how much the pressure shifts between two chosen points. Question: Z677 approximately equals 10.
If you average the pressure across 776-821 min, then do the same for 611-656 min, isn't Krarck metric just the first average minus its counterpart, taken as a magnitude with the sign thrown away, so 8.4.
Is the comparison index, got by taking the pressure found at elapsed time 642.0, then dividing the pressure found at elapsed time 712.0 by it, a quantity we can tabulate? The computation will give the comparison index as 1.06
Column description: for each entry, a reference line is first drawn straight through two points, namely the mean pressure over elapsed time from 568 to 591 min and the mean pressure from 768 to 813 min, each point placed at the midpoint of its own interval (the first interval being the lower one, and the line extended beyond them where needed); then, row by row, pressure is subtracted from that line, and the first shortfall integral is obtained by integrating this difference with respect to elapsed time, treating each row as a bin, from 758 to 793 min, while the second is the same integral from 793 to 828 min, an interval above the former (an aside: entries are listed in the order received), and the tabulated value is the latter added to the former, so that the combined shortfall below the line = 20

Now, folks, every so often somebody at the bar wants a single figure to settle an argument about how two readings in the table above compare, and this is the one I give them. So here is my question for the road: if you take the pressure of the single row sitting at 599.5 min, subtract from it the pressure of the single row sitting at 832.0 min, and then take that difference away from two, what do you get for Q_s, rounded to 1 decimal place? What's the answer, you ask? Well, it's -0.4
